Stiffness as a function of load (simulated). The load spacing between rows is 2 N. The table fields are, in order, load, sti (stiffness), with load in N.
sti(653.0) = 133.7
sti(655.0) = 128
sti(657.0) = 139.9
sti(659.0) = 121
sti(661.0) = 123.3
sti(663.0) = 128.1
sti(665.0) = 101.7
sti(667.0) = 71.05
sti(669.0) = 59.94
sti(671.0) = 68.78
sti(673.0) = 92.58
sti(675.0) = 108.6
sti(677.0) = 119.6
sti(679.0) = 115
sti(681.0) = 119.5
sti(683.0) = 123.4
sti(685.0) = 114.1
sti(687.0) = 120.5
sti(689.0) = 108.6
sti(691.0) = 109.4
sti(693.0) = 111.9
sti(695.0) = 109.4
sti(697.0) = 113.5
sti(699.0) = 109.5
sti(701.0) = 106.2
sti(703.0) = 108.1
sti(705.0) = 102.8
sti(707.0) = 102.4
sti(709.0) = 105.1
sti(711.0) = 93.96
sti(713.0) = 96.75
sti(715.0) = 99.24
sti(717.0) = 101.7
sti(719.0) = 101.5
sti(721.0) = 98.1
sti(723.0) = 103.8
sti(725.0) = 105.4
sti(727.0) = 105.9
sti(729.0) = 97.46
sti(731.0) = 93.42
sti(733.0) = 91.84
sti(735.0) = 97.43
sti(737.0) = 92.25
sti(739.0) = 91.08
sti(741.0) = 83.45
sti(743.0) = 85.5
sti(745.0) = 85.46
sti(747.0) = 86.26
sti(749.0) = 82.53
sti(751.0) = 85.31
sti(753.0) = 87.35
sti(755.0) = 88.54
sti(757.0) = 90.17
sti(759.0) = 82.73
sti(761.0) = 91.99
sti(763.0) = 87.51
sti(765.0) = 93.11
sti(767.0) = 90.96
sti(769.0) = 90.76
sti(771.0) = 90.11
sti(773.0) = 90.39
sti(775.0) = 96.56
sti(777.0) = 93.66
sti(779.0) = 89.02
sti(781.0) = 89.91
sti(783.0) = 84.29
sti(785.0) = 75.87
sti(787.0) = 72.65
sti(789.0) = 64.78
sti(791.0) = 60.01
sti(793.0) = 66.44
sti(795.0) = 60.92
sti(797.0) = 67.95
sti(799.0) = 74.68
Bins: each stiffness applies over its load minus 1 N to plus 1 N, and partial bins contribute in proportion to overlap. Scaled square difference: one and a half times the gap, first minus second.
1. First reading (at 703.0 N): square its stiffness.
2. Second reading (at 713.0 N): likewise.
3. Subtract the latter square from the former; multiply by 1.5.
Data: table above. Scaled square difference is 3488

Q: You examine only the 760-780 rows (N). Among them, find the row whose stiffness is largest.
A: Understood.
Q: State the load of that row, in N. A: 775.0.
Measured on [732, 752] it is 735.0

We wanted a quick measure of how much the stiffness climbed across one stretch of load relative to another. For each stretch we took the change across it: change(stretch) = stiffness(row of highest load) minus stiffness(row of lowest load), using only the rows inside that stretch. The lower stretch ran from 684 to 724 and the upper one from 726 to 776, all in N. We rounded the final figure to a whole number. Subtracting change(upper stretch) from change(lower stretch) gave -1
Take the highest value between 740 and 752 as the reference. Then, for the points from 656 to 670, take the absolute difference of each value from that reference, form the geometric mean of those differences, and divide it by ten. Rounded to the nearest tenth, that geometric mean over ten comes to 2.9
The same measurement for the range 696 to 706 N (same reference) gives 2.1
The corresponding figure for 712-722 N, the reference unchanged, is 1.3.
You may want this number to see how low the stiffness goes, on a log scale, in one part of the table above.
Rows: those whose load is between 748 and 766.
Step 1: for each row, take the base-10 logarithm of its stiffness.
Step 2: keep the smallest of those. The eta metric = 1.92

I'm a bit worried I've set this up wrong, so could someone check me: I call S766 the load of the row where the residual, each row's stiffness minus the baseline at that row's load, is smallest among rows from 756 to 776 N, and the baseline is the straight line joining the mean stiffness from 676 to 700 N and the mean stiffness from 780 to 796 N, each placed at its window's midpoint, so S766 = 759.0 N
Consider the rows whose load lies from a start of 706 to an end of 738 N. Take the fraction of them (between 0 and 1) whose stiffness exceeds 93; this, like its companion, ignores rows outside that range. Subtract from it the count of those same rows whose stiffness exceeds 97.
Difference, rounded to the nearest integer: -10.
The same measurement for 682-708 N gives -12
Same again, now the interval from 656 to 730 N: -30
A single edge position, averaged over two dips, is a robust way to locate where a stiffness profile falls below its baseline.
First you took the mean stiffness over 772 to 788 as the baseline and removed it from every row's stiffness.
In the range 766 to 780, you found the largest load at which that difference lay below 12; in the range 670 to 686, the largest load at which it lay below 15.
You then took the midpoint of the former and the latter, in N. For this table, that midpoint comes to 726 N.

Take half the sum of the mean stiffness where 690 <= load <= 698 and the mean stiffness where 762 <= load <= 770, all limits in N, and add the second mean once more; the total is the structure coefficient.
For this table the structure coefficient 191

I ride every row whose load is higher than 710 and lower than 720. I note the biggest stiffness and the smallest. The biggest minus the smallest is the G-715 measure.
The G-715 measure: 8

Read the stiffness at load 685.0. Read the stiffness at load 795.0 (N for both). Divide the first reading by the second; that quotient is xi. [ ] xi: 1.87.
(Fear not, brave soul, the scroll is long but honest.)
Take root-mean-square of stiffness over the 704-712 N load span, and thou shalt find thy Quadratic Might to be 101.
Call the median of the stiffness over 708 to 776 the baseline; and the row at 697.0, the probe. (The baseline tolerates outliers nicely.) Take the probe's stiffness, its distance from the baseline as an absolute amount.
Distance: 22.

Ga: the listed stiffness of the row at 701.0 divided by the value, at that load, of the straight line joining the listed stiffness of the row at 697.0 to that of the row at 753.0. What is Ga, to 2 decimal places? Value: 0.95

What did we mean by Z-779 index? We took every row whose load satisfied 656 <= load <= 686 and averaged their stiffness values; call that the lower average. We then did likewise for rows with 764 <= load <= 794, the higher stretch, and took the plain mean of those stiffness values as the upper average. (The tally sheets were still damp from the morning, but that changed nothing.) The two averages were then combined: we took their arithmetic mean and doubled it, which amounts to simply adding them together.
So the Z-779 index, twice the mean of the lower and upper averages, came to 190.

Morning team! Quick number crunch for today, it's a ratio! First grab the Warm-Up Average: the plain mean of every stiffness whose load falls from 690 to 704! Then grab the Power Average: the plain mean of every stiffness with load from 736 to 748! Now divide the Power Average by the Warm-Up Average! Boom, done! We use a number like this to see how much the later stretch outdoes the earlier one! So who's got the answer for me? 0.80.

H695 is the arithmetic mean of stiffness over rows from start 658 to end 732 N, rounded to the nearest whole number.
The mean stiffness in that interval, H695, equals 105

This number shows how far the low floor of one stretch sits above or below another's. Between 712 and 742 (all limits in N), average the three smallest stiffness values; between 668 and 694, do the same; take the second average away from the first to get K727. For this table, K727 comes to 15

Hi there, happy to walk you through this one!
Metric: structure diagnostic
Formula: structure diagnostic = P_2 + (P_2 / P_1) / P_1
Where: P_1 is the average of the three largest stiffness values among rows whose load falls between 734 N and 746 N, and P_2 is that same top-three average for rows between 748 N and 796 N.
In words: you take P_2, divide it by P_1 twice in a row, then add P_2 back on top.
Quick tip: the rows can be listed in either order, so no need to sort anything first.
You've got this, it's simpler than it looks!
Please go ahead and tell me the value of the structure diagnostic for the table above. 94.5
